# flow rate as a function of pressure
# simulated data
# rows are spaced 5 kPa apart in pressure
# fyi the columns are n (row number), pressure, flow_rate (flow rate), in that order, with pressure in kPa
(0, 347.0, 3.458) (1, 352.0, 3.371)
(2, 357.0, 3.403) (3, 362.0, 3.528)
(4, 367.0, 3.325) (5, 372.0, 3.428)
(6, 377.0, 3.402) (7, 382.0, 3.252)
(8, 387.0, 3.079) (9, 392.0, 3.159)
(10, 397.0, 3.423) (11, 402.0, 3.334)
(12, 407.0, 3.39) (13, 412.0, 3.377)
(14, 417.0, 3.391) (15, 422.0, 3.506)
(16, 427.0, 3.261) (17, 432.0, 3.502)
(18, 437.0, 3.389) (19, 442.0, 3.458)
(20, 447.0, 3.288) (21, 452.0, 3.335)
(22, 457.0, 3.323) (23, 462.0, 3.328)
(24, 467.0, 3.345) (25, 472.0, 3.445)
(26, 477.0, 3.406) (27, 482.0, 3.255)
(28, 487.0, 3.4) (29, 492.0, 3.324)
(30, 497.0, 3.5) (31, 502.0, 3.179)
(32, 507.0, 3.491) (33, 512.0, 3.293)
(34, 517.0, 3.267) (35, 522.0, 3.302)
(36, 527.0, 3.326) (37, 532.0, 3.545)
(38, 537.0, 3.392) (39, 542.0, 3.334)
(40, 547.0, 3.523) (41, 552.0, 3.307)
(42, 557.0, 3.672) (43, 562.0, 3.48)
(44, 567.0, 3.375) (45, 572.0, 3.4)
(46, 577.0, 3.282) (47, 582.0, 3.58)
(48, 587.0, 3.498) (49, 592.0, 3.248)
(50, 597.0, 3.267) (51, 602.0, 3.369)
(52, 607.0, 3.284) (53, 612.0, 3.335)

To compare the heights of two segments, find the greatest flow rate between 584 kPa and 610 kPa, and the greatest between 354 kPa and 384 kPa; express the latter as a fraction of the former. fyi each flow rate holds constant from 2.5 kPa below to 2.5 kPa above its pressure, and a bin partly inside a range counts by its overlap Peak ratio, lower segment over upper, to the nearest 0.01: 1.01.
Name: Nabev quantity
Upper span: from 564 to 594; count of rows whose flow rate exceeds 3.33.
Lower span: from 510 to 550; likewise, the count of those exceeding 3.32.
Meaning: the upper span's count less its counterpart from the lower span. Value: -1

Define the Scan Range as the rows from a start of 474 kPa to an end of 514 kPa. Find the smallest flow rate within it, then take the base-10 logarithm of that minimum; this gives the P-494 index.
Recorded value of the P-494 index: 0.502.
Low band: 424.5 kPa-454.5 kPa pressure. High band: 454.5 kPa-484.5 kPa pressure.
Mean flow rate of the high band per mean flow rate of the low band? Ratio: 0.99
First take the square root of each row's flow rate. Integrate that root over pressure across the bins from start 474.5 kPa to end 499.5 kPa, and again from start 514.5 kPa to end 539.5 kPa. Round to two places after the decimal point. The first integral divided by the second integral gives 1.00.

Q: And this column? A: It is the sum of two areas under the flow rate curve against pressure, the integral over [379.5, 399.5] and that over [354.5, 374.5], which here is 133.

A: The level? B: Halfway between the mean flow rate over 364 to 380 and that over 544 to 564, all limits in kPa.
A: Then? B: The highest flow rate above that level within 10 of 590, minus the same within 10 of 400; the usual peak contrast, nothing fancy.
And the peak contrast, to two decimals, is 0.16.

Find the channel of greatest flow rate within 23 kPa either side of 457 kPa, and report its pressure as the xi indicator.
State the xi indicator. 442.0 kPa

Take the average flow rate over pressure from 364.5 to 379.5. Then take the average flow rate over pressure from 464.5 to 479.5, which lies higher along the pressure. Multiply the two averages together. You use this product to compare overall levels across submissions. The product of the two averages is 11.5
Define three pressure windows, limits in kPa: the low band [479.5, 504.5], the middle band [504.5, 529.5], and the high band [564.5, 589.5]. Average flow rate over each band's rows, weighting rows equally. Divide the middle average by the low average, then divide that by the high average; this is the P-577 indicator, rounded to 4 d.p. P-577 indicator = 0.2922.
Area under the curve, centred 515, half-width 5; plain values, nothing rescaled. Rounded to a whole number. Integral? 33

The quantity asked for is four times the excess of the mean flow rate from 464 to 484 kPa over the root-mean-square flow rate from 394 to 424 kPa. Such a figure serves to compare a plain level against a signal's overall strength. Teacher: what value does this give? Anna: -0.16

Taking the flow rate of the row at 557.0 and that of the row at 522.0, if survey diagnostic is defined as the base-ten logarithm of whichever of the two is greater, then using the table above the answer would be 0.565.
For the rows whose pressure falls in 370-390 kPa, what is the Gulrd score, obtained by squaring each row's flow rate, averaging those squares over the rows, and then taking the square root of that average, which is 3.29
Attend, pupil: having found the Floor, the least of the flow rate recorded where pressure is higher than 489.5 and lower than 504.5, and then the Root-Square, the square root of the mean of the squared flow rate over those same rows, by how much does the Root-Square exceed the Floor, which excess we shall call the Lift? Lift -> 0.16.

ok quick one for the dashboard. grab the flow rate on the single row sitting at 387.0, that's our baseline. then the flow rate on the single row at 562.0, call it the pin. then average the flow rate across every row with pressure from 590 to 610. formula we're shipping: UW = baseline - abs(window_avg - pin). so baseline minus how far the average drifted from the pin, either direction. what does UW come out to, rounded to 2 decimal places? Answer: 2.89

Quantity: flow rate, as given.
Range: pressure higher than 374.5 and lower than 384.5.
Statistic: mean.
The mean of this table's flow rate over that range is 3.33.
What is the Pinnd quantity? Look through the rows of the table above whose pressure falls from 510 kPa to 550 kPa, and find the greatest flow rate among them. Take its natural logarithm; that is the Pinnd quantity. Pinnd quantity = 1.27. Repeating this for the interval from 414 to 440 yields 1.25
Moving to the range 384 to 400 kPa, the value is 1.23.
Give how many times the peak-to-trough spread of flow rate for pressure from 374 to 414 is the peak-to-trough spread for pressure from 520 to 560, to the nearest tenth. 0.9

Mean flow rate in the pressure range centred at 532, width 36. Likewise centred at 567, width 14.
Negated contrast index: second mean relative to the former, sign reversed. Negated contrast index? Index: -1.010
